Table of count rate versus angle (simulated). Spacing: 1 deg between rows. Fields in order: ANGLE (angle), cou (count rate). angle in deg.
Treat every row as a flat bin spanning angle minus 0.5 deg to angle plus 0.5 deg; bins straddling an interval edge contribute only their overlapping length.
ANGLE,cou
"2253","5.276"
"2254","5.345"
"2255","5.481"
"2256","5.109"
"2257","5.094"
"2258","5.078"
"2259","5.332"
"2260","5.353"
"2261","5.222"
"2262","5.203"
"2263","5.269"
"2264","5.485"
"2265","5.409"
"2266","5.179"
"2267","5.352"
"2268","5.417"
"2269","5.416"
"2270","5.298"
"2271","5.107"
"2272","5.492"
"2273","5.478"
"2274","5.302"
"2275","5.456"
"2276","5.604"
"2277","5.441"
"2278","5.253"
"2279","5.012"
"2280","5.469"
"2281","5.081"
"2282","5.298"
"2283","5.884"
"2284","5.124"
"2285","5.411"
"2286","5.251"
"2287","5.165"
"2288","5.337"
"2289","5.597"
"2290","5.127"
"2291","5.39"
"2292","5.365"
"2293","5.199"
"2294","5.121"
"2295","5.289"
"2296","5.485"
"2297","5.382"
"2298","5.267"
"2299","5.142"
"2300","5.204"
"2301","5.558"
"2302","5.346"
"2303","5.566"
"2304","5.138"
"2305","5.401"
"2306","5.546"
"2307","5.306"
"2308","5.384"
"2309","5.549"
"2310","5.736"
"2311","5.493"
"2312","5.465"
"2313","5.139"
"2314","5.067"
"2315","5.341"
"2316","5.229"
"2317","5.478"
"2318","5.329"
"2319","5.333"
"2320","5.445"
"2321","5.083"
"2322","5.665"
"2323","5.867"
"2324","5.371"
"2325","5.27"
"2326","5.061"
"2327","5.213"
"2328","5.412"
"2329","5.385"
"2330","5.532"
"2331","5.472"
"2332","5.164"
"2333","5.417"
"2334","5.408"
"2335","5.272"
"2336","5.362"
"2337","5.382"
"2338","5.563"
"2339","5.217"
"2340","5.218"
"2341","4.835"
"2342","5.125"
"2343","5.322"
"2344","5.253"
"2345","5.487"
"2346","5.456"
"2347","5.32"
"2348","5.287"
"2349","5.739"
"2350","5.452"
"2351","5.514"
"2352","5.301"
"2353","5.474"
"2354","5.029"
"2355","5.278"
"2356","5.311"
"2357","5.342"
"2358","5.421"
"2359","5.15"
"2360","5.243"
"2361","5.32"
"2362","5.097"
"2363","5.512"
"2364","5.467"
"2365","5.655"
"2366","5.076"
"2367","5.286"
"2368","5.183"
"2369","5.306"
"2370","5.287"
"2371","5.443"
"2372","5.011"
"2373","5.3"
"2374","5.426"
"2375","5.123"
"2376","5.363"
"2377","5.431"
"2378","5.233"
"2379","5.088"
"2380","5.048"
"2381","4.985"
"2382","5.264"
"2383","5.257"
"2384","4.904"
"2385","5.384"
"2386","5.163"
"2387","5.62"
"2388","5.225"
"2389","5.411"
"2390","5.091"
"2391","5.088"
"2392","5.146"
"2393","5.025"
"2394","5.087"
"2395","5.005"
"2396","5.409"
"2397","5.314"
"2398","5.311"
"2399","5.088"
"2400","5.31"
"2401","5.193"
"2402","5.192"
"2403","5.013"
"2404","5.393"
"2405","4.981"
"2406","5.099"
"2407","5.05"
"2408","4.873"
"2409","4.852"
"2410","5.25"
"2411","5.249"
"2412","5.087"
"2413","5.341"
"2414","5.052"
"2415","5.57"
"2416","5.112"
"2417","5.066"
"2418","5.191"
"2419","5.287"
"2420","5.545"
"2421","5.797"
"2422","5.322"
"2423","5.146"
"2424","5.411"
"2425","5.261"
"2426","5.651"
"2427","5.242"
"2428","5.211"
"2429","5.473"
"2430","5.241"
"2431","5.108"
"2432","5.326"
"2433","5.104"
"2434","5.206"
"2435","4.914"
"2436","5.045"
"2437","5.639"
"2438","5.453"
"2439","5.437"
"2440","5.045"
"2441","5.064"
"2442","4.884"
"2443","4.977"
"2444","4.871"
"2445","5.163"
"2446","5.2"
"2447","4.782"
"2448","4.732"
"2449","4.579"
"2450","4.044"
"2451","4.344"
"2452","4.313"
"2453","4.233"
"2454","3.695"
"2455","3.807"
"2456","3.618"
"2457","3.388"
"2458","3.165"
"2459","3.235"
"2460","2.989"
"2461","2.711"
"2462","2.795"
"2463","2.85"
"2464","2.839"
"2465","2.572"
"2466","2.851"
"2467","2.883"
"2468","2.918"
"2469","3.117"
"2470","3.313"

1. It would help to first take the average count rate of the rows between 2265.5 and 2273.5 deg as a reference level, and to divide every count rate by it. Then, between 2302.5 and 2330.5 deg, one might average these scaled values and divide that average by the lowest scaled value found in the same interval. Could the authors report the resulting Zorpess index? 1.064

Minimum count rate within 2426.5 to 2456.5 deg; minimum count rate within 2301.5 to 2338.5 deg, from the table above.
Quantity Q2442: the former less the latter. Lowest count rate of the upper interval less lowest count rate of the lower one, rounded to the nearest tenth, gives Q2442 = -1.4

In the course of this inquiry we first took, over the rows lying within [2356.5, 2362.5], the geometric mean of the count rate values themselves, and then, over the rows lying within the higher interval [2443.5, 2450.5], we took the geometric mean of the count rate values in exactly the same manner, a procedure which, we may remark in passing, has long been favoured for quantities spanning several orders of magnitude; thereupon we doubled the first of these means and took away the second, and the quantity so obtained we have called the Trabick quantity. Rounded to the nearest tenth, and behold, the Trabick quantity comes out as 5.8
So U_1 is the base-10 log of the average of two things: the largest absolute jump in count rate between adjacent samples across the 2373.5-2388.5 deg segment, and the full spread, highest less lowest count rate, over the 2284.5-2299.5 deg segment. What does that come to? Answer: -0.32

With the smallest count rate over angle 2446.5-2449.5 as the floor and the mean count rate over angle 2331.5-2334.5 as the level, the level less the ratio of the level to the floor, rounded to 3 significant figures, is 4.17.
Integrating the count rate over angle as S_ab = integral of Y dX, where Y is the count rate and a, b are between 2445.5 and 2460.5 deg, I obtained 60.1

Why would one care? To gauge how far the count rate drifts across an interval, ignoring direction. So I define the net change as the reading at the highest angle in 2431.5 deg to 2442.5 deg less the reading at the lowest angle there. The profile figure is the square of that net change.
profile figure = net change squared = 0.20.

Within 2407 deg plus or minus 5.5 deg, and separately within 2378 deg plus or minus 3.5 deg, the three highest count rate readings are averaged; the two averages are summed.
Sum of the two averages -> 10.6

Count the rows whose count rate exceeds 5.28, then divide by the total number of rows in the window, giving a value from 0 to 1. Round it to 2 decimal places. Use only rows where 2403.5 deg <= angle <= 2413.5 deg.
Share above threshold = 0.20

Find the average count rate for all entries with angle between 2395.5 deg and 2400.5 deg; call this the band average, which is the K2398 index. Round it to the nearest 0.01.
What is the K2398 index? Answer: 5.29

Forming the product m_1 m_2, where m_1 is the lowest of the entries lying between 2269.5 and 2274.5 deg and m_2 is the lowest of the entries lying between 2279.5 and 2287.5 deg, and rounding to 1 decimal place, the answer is 25.9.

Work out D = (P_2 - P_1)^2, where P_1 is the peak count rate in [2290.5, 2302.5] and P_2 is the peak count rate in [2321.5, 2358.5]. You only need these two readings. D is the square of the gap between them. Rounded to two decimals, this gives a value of 0.10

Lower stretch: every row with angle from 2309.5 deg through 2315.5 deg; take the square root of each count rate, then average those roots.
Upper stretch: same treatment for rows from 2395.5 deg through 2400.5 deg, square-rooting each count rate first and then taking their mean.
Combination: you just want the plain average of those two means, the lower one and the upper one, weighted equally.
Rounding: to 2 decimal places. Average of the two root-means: 2.31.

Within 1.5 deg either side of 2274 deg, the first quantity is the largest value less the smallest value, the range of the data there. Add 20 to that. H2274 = 20.2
